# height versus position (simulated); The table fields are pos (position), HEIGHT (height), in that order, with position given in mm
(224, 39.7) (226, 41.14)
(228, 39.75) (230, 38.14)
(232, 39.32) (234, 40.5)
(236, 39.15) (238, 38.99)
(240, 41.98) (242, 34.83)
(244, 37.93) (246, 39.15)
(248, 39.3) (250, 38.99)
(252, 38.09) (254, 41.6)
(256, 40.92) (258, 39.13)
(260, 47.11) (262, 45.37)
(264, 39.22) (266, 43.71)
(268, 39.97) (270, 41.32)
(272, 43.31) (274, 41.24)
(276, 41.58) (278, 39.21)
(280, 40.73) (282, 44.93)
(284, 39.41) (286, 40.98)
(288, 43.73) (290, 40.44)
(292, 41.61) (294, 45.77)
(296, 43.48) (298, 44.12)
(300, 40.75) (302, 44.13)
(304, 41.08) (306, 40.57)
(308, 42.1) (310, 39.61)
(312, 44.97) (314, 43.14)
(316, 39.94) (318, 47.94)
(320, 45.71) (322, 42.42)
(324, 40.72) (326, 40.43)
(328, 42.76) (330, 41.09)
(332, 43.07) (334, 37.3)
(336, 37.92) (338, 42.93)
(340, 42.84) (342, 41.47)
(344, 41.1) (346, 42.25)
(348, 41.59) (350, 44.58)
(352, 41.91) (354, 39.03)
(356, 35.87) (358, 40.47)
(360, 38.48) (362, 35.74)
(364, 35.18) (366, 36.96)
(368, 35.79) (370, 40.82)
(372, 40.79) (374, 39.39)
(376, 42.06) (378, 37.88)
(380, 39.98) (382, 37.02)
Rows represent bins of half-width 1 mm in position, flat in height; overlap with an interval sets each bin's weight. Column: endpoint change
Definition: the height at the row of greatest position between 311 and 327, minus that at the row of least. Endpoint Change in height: -5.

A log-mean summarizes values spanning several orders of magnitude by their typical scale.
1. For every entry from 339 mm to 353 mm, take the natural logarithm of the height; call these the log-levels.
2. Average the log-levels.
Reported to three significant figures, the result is 3.74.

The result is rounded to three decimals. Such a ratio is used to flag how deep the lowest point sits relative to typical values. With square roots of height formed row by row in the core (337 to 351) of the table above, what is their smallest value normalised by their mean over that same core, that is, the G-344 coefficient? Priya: 0.985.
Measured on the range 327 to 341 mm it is 0.953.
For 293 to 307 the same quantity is 0.973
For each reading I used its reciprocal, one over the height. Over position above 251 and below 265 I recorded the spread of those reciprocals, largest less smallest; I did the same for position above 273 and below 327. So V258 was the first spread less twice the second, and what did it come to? -0.0043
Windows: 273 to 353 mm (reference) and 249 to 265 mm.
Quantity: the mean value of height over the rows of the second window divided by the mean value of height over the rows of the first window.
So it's 0.98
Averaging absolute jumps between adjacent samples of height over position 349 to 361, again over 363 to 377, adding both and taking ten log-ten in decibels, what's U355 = 7.1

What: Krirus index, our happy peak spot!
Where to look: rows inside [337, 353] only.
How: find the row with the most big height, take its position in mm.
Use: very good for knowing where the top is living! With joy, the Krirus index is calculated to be 350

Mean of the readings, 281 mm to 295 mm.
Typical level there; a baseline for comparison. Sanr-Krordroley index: 42.4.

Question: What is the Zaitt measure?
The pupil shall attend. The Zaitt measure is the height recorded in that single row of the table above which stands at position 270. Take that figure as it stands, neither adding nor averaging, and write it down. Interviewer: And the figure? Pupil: 41.32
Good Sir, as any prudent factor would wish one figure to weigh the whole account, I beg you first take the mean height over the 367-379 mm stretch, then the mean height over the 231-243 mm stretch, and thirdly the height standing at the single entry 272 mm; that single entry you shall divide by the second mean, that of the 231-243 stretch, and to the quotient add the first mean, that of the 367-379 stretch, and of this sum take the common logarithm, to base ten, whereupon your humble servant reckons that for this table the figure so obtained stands 1.61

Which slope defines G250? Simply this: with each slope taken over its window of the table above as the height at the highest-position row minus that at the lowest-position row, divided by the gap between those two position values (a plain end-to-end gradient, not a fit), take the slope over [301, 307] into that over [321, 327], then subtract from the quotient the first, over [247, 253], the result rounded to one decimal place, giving 0.9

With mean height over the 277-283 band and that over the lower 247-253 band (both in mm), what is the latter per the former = 0.93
